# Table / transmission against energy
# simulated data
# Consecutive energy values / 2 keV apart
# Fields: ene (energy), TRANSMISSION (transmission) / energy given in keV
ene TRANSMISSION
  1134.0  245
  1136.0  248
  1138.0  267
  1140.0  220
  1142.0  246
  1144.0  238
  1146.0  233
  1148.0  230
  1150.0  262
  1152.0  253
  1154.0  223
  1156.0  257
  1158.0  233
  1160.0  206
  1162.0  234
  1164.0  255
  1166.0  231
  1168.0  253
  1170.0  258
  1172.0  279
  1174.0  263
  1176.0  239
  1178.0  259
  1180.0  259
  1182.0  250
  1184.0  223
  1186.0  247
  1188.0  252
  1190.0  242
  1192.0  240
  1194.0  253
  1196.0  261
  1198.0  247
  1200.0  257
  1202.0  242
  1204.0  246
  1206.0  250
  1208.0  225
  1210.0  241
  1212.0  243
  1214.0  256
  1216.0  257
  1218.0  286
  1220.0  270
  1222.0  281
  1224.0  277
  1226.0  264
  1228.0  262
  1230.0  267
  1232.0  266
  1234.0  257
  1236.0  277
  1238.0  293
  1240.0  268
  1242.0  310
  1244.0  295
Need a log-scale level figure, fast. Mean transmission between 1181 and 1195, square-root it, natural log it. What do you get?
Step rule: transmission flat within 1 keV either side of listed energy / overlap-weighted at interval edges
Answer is 2.748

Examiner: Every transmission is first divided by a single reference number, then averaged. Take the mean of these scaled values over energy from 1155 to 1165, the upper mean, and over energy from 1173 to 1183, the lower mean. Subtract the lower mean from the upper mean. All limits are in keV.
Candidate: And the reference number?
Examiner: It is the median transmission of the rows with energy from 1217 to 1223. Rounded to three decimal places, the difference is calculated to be -0.060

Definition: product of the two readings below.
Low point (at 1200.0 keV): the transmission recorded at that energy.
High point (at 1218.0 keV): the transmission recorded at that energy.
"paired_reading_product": 73502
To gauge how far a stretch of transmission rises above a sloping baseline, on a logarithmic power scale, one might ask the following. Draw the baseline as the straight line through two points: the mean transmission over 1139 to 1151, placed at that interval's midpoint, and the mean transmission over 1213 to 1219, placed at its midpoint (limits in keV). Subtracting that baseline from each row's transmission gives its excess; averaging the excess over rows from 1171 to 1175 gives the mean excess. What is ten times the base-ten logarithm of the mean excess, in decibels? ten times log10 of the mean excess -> 13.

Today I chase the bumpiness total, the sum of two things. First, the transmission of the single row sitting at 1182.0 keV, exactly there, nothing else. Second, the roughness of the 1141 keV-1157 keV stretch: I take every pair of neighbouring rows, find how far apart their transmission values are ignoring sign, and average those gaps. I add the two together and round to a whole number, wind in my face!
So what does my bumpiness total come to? 267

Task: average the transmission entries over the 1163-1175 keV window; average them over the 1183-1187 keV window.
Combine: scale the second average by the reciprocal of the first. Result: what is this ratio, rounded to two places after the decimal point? 0.92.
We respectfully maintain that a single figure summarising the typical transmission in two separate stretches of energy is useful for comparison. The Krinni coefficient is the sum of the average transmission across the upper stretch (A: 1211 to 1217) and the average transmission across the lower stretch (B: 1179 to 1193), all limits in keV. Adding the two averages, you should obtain 497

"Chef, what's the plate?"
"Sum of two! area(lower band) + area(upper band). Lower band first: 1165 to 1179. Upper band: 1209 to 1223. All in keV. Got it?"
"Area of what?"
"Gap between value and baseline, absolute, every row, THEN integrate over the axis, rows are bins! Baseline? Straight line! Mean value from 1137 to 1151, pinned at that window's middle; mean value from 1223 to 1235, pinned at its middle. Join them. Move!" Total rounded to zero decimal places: 373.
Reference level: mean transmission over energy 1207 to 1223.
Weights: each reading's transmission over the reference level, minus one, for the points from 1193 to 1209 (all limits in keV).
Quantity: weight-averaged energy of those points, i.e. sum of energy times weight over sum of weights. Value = 1204.4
